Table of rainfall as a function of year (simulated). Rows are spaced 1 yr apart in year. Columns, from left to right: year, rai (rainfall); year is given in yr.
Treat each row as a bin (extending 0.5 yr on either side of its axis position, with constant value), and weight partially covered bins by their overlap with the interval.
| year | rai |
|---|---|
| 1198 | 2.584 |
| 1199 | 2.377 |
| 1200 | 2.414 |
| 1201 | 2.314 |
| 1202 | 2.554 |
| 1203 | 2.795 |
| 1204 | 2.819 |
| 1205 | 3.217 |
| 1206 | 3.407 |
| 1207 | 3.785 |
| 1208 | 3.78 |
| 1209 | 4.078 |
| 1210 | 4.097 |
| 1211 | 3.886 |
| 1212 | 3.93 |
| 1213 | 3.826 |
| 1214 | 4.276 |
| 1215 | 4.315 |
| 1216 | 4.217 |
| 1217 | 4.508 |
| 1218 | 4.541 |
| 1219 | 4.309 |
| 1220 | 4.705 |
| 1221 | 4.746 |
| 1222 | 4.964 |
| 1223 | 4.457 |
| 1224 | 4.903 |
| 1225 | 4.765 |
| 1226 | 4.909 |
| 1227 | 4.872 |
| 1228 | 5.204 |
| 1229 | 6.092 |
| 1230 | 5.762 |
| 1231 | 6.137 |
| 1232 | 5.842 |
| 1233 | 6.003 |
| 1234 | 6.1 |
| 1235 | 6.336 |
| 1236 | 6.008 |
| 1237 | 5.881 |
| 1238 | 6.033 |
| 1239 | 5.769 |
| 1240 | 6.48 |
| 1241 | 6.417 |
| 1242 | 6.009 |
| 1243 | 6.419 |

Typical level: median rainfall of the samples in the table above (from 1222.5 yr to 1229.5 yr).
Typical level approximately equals 4.9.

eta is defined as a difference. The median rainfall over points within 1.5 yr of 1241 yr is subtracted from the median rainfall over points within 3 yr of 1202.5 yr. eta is -3.7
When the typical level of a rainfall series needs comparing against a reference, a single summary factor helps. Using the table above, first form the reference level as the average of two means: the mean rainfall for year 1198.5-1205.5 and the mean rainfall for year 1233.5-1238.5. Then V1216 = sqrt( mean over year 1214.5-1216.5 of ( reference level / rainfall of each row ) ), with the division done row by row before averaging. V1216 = 1.01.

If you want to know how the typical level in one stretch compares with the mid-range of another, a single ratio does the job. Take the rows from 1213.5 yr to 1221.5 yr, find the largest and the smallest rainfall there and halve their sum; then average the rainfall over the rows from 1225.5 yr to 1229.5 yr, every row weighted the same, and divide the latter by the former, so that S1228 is 1.18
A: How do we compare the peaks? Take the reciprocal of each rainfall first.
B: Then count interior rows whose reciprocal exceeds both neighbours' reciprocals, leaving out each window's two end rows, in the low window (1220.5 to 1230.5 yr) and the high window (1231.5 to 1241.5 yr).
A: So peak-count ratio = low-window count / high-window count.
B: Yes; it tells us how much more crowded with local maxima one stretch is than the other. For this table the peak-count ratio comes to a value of 1.5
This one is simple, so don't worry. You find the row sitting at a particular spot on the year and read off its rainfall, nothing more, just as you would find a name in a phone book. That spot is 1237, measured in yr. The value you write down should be 5.881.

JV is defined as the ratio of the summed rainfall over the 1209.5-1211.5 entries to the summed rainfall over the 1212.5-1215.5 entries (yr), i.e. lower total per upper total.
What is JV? 0.64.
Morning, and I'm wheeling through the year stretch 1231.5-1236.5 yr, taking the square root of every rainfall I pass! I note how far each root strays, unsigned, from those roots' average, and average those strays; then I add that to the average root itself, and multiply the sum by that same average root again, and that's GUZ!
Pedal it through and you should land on 6.1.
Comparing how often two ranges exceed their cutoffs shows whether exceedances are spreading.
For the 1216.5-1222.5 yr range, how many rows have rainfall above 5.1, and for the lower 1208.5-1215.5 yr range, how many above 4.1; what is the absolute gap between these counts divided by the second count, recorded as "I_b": 1.00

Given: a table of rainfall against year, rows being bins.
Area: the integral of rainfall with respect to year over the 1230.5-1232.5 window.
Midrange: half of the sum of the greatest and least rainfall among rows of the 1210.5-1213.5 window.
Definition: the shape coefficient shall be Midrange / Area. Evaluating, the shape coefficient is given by 0.32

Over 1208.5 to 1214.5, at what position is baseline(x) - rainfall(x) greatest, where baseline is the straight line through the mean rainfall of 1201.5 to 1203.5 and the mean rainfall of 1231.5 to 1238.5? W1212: 1213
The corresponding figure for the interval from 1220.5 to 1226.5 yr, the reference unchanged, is 1223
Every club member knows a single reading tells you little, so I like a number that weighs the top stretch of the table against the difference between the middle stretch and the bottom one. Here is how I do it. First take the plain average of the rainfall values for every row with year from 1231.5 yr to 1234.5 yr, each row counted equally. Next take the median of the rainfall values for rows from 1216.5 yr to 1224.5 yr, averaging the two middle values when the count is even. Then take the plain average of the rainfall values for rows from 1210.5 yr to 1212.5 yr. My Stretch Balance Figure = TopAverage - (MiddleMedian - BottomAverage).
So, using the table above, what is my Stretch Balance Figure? 5.3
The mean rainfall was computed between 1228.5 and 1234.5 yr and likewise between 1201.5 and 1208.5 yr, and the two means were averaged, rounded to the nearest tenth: 4.6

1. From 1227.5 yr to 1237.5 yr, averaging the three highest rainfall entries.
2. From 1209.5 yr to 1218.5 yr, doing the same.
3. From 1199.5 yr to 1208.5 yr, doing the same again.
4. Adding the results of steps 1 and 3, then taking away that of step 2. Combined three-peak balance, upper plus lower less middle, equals 5.39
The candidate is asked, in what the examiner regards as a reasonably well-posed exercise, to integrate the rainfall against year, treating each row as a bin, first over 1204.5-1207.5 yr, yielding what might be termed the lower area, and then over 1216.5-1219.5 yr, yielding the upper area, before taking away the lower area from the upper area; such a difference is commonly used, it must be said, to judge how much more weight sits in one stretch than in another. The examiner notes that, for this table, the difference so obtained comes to 2.9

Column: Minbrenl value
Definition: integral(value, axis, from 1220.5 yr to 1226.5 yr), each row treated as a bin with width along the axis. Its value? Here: 29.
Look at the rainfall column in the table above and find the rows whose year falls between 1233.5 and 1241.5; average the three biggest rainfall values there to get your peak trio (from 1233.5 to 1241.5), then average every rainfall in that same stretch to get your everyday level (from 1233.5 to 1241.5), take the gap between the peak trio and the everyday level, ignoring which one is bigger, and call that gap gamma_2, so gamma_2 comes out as 0.283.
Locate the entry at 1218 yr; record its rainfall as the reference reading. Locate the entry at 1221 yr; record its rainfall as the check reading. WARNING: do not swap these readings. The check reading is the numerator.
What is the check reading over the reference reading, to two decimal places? 1.05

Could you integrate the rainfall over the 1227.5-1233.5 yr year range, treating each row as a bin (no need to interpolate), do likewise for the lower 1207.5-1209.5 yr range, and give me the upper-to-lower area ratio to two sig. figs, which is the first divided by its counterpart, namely 4.5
